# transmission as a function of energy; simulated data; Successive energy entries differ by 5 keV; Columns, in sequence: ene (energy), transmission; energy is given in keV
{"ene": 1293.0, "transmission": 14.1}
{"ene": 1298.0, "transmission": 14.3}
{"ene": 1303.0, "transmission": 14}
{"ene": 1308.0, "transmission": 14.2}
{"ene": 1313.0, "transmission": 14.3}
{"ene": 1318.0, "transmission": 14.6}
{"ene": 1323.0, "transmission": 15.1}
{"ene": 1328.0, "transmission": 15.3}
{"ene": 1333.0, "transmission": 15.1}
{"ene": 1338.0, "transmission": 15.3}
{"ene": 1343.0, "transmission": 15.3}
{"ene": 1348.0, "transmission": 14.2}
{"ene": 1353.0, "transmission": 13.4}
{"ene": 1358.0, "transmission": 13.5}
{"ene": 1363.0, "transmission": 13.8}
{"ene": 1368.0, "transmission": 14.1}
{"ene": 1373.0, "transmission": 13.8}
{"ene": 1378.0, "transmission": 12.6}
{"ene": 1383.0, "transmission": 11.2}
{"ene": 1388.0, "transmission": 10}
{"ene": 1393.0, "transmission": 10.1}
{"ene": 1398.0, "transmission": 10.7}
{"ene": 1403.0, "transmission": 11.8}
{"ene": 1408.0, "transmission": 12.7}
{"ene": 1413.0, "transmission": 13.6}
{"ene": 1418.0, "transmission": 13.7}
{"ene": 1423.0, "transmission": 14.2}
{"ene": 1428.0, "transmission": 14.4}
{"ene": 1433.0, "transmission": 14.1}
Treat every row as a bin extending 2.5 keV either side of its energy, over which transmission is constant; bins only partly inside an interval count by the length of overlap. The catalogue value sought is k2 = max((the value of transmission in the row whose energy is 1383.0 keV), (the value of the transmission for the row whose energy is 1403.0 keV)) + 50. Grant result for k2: 61.8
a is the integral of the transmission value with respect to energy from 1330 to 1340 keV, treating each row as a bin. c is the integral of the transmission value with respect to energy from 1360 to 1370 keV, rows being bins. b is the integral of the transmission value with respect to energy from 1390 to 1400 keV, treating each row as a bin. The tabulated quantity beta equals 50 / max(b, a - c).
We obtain 0.48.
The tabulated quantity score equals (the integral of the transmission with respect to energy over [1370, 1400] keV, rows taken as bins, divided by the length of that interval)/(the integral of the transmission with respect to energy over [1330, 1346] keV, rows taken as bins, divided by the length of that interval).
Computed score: 0.75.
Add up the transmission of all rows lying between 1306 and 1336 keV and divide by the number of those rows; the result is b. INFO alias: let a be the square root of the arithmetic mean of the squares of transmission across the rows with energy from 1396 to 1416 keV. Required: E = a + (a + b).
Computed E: 39.3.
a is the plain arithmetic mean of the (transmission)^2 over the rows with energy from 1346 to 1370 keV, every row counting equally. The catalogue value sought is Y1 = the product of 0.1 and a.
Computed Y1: 19.1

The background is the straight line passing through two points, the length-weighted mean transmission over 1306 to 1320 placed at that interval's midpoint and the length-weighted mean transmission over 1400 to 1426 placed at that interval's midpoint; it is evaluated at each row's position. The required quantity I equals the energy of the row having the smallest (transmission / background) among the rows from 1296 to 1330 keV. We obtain 1303.0 keV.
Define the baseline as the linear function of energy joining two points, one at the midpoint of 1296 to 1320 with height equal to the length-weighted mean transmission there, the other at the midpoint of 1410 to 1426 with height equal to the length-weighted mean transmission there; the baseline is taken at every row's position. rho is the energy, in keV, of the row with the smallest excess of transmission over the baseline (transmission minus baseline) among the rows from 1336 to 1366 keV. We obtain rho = 1353.0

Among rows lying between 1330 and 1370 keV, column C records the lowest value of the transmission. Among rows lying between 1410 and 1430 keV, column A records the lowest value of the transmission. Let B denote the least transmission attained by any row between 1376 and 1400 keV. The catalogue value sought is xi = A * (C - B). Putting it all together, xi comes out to 46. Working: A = 13.6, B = 10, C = 13.4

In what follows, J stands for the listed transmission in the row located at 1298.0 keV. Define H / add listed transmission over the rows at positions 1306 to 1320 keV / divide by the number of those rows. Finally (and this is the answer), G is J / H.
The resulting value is 1.00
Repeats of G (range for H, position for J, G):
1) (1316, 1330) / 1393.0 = 0.67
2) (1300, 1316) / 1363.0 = 0.97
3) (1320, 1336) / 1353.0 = 0.88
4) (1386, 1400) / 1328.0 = 1.49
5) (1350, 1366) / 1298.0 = 1.05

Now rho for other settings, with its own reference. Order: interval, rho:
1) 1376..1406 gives 1388.0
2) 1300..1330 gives 1303.0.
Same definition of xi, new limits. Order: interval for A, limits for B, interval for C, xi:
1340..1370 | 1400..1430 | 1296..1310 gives 29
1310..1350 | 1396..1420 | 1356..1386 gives 7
